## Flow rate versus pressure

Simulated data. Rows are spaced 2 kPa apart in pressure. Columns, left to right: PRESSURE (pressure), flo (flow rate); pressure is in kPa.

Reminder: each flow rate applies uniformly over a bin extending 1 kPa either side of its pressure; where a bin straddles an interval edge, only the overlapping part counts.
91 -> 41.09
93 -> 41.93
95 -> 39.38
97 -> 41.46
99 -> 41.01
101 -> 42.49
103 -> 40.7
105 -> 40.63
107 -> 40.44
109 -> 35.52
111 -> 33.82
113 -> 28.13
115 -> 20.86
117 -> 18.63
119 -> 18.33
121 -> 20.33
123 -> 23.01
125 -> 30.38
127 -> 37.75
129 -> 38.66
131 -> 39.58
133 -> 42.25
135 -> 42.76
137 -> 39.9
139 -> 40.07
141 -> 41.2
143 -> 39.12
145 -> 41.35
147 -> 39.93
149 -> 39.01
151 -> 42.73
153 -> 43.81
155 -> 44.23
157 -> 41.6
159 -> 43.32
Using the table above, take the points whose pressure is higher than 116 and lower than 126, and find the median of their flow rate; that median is 20.3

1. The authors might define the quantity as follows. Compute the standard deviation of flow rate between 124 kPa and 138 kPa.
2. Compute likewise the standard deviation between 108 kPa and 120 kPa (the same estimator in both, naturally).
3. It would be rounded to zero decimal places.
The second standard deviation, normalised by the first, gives 2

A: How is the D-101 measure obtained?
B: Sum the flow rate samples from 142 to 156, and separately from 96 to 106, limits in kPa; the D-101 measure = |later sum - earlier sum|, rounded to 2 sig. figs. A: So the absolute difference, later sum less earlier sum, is 84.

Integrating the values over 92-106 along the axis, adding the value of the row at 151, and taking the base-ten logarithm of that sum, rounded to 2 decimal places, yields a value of 2.79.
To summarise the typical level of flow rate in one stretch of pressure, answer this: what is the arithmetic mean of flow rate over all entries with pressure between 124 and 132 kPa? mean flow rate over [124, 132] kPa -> 37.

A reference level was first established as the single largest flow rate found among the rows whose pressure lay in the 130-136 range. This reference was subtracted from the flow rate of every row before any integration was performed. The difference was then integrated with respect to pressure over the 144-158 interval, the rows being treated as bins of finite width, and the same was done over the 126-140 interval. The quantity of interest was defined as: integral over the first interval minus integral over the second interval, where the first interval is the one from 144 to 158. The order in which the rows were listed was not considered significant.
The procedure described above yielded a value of 23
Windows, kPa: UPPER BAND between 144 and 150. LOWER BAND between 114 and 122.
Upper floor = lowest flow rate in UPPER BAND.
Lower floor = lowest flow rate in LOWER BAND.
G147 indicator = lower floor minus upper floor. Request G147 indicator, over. -21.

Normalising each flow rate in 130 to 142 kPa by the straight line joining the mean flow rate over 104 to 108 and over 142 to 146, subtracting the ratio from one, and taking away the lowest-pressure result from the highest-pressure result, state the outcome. -0.04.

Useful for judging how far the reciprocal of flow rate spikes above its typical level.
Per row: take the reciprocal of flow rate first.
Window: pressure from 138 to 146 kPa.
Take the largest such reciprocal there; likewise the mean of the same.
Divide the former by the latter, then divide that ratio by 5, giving 0.207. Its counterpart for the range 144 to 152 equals 0.209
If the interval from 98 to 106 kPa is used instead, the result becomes 0.203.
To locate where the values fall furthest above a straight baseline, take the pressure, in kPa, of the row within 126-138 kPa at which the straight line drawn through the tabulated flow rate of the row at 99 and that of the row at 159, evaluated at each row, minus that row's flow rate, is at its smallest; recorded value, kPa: 135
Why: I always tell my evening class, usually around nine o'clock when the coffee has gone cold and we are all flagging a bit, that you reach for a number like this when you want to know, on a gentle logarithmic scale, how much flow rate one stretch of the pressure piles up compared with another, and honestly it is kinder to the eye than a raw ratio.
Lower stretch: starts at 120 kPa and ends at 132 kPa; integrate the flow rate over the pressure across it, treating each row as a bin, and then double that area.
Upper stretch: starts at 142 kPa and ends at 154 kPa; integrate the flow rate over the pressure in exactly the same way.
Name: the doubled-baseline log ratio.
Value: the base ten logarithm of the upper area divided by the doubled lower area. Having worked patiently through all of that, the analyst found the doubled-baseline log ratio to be -0.19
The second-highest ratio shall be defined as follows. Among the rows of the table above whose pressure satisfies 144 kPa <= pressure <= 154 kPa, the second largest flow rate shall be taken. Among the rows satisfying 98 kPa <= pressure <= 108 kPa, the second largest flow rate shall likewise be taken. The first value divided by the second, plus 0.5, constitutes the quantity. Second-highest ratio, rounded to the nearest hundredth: 1.54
